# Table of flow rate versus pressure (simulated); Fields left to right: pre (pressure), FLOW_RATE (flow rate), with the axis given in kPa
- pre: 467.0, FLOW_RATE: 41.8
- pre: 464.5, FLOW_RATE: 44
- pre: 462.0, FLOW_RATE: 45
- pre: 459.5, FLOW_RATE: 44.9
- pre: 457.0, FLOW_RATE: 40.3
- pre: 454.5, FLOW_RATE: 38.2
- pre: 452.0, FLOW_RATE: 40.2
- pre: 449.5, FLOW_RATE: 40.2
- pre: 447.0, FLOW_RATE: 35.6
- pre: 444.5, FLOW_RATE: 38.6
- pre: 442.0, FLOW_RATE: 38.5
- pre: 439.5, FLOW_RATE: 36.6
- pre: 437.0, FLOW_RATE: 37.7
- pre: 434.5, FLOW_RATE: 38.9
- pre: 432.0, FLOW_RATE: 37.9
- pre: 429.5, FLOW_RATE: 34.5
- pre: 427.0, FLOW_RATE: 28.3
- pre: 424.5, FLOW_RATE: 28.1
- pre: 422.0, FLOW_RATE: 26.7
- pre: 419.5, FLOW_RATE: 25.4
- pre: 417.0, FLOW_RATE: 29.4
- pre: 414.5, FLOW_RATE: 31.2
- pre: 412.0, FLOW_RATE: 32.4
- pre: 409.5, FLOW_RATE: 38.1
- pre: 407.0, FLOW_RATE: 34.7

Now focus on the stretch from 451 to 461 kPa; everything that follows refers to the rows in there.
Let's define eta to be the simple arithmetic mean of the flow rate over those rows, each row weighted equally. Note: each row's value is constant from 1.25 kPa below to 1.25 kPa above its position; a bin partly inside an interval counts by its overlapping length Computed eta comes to 41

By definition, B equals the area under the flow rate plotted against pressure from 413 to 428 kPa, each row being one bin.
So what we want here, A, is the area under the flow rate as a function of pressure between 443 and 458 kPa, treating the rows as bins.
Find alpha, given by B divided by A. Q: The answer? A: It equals 0.7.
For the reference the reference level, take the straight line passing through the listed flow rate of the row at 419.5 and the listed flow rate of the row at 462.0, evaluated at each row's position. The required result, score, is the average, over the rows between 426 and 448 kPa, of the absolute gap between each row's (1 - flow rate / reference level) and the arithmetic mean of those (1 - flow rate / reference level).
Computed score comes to 0.077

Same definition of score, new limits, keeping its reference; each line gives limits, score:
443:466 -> 0.039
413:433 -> 0.116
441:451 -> 0.043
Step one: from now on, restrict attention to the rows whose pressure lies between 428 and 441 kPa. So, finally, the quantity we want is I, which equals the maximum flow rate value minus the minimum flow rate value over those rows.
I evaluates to 4.4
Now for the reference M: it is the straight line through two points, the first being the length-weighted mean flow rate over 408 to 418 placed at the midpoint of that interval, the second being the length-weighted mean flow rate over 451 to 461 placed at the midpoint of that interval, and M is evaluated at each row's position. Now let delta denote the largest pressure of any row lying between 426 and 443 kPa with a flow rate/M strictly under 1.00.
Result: 439.5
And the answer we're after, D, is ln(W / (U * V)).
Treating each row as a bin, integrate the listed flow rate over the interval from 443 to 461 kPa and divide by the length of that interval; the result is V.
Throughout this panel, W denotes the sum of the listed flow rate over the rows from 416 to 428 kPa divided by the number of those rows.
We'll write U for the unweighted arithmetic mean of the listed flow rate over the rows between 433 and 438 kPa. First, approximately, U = 38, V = 39.8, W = 28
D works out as -4.0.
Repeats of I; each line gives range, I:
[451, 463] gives 6.8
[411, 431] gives 9.1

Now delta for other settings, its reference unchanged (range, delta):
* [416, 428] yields 427.0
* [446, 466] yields 457.0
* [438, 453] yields 452.0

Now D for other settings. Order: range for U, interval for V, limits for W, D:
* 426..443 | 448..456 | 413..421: -3.9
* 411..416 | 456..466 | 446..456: -3.6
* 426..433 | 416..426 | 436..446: -3.2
